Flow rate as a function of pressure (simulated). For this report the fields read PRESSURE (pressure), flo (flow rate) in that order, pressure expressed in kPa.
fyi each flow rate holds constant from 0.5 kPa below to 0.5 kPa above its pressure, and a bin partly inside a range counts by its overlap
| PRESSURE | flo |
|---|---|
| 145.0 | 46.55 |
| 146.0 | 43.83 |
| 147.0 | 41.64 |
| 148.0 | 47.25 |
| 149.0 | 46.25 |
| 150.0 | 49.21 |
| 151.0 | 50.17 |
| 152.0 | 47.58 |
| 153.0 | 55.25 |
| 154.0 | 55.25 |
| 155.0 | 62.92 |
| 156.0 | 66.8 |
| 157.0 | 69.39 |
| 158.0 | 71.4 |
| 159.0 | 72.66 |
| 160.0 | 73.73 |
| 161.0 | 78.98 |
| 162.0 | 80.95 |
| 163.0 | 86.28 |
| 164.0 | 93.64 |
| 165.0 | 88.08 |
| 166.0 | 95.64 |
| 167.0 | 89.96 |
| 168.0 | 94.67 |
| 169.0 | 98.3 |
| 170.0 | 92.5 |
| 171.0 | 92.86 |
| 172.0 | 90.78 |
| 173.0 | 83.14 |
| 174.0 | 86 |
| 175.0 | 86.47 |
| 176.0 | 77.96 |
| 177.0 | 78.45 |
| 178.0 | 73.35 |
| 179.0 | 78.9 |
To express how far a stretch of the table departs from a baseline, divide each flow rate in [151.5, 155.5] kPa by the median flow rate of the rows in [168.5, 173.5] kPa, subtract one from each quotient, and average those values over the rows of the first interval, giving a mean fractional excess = -0.40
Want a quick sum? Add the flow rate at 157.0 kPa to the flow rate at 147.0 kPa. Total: 111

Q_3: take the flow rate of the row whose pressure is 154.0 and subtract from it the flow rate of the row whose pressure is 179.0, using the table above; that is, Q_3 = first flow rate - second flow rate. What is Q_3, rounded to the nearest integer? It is -24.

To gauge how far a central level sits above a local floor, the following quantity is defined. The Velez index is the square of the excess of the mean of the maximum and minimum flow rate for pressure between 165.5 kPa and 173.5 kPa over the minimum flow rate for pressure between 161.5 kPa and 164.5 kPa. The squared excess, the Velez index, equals 95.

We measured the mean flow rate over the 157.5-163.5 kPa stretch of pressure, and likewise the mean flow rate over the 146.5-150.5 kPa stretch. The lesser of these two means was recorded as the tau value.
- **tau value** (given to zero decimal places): 46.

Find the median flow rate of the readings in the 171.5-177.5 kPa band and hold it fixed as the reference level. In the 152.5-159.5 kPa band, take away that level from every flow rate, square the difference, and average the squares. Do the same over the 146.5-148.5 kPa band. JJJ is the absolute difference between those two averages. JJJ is 1182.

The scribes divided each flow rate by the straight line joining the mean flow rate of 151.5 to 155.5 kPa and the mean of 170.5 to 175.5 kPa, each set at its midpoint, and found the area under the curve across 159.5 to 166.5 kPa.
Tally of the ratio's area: 8.4 kPa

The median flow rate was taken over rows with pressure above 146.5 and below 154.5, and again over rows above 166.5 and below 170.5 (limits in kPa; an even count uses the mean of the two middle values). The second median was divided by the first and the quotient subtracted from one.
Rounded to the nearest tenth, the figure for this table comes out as -0.9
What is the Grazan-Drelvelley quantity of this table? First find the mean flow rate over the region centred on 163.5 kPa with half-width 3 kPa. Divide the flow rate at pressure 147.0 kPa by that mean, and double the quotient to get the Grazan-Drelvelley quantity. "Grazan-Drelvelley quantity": 1.0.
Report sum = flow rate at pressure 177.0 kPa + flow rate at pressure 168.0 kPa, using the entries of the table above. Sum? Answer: 173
